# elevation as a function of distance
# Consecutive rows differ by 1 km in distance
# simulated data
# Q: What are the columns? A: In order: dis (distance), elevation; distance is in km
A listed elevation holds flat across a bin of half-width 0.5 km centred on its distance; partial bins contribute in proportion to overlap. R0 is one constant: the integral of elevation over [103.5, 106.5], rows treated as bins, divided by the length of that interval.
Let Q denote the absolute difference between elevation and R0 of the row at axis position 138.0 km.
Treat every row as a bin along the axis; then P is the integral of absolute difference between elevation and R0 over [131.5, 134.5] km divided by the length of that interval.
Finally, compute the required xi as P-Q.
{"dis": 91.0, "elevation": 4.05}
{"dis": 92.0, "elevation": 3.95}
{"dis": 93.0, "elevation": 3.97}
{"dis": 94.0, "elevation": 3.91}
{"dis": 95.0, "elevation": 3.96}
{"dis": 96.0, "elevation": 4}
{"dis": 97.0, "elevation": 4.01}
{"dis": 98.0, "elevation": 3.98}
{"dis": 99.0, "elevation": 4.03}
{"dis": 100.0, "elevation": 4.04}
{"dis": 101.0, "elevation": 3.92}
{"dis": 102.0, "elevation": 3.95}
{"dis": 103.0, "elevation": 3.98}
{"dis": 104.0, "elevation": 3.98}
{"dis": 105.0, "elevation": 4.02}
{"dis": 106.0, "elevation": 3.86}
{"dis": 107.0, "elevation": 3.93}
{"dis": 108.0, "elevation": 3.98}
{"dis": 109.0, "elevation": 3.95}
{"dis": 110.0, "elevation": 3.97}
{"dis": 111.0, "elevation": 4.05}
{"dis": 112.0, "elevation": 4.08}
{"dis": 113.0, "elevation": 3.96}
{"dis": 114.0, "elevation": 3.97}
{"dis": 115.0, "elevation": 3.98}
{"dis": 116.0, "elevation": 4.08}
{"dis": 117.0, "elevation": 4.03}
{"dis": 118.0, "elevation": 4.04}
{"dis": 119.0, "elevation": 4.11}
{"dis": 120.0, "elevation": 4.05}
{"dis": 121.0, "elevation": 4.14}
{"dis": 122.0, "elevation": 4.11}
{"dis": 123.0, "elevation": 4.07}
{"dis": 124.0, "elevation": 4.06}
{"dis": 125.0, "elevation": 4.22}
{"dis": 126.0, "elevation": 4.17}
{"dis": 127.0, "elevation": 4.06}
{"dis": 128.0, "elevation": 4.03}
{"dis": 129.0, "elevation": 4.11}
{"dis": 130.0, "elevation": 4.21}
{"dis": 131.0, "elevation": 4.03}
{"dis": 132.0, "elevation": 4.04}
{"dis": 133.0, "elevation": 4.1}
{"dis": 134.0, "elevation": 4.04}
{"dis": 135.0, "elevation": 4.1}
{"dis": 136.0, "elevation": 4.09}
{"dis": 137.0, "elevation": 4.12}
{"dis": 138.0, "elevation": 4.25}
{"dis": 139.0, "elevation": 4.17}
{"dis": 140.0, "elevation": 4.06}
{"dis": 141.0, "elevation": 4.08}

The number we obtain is -0.19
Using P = 0.11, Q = 0.30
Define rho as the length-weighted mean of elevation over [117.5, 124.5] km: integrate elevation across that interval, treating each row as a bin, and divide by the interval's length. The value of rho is 4.083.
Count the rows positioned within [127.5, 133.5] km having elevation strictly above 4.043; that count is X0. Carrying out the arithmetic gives 3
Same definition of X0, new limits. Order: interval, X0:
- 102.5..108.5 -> 0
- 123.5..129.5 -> 5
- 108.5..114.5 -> 2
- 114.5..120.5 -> 3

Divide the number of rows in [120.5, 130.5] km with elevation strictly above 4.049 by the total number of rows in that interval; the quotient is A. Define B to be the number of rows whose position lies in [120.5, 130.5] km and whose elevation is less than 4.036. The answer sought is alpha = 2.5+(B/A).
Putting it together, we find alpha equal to 3.6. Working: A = 0.9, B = 1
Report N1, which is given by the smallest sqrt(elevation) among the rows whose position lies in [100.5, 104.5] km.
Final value 1.98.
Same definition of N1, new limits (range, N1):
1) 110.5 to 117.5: 1.99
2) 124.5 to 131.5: 2.01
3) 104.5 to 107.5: 1.96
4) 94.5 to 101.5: 1.98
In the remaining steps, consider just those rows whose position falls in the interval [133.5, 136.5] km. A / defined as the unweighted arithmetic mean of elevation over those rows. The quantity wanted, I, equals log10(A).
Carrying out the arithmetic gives 0.610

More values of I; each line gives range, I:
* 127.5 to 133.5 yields 0.611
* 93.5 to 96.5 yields 0.597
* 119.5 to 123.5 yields 0.612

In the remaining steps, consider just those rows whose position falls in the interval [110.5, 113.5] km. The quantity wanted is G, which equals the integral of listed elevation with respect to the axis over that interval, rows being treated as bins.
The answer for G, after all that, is 12.09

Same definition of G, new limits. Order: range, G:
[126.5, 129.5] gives 12.20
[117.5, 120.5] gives 12.20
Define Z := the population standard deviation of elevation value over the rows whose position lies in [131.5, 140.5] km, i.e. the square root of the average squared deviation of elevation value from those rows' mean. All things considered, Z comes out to 0.063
